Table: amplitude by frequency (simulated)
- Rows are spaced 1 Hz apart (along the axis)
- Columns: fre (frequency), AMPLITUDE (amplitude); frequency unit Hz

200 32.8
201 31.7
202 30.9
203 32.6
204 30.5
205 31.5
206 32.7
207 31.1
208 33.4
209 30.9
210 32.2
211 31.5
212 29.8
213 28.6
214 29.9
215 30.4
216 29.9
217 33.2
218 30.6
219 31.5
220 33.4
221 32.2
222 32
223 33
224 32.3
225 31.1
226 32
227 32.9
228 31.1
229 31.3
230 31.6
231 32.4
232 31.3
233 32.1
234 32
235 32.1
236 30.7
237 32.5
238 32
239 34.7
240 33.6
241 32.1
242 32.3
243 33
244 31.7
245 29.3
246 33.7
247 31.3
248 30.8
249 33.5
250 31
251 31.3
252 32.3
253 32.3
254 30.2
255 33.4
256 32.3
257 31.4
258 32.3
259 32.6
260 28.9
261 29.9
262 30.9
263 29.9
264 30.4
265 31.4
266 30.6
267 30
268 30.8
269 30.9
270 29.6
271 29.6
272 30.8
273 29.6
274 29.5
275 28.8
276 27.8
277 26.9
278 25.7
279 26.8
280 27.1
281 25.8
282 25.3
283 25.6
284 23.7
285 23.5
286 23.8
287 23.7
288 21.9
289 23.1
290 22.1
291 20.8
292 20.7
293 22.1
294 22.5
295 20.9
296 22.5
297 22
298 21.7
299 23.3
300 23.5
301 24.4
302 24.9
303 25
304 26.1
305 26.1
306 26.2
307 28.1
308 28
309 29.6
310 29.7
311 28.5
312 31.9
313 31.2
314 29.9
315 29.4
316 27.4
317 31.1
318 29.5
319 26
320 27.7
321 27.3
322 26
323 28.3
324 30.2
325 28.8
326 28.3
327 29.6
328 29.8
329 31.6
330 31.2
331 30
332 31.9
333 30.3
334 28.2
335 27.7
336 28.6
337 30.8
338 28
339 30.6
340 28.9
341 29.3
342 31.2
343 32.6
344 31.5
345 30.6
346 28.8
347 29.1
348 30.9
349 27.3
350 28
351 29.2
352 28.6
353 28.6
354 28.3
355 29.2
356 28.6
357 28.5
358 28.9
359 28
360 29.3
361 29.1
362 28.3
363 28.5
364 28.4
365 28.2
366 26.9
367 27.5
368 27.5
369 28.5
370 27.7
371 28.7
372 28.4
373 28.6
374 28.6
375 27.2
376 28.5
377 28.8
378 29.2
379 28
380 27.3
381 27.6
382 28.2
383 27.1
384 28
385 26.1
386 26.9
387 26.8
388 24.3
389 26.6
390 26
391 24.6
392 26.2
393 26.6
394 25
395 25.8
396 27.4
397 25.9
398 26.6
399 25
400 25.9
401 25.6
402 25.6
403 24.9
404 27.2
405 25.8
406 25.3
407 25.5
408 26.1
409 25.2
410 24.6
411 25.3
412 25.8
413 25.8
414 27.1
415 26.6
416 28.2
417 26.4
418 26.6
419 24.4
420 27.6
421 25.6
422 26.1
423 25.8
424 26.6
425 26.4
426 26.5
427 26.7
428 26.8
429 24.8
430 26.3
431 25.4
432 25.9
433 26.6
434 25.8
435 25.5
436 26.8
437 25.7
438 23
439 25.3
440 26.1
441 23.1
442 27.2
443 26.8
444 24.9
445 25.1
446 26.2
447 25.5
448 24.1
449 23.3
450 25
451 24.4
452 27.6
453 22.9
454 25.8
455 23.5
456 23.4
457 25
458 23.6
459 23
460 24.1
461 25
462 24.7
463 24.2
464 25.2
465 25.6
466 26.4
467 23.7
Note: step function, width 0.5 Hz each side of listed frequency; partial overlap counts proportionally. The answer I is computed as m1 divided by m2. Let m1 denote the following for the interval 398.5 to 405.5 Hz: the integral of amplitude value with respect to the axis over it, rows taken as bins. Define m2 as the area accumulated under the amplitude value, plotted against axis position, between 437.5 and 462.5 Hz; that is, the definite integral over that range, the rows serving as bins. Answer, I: 0.3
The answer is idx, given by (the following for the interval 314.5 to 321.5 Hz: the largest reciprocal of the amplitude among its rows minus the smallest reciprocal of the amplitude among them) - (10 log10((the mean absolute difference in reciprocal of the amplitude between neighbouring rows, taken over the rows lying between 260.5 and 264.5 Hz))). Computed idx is 30.4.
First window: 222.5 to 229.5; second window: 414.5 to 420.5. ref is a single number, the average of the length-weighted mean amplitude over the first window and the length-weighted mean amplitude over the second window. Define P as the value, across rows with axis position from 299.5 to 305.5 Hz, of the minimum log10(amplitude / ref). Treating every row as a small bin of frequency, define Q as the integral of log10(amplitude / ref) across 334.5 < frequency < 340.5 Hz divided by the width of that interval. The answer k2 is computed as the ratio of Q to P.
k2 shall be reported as 0.03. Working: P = -0.10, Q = -0.003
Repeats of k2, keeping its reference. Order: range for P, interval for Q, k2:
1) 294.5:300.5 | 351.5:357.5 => 0.07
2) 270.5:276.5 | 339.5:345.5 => -0.87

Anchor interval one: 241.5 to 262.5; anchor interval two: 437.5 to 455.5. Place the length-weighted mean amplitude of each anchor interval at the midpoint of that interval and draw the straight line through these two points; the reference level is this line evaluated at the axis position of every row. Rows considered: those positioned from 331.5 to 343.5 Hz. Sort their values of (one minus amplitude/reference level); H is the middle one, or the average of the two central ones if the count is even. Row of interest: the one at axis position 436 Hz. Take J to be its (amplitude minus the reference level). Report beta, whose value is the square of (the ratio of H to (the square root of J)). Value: 0.001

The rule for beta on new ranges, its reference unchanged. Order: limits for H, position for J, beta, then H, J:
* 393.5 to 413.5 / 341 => 0.002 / 0.033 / 0.7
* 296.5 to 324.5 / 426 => 0.005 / 0.063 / 0.8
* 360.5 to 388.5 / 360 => 0.000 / -0.018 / 1.4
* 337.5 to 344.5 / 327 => 0.009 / -0.068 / 0.5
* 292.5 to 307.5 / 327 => 0.089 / 0.217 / 0.5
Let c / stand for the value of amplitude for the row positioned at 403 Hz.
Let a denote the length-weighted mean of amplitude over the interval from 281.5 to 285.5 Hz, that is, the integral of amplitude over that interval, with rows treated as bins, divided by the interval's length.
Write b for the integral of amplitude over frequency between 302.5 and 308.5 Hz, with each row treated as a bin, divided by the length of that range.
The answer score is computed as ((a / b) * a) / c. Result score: 0.9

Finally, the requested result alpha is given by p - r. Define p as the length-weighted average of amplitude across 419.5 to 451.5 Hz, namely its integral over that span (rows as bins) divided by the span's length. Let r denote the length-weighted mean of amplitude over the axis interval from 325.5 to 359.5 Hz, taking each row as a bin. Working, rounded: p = 25.7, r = 29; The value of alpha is -3.8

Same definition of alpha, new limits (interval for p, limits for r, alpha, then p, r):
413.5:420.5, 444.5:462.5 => 2.1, 26.7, 25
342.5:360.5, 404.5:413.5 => 3.7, 29.2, 25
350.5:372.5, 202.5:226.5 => -3.1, 28.4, 32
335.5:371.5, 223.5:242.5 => -3.1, 29.0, 32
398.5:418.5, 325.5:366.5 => -3.4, 25.9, 29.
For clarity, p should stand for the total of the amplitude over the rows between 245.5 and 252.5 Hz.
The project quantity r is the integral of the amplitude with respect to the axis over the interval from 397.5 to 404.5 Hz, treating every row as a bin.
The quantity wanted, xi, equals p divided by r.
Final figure 1.24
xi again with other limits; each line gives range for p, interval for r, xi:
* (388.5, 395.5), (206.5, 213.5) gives 0.83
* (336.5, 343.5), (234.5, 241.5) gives 0.93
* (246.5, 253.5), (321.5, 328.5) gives 1.11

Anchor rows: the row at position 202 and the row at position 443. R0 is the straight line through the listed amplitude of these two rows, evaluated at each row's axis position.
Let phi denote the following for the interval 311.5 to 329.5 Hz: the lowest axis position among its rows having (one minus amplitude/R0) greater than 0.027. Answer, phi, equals 316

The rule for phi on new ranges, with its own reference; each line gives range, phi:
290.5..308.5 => 291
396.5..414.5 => 397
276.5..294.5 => 277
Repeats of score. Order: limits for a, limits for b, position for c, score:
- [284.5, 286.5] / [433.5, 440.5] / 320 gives 0.8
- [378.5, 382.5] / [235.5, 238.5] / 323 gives 0.9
